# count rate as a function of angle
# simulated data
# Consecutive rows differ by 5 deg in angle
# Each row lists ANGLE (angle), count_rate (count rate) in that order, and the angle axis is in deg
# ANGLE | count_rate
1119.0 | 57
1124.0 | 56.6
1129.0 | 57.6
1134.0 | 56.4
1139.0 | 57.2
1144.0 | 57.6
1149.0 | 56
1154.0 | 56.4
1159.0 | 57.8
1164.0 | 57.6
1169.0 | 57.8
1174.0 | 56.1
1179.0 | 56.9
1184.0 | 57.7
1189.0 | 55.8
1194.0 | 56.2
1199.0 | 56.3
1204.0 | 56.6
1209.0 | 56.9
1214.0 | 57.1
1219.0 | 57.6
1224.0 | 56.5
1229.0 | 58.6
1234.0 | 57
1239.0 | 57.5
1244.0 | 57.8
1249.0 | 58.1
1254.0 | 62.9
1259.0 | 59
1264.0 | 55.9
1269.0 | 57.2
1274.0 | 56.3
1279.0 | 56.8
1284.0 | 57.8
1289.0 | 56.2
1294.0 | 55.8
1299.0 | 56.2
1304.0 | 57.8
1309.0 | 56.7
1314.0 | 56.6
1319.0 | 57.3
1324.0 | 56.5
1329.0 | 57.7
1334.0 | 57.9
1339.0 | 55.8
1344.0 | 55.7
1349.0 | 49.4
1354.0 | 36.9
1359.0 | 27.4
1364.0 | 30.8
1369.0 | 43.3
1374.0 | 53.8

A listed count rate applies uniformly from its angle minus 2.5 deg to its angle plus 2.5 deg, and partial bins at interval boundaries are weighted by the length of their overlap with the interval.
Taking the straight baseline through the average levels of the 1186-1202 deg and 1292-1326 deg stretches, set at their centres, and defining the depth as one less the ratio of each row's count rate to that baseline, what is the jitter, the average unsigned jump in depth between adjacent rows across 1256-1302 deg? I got 0.020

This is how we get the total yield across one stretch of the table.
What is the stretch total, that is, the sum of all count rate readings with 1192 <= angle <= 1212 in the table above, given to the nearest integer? 226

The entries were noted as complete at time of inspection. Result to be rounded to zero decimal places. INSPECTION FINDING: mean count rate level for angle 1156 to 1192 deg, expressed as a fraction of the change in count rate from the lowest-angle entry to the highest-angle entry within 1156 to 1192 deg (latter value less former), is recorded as -29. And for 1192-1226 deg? 189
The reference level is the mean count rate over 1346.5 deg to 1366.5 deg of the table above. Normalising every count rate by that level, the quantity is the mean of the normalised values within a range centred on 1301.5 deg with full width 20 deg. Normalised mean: 1.57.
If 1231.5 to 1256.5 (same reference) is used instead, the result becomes 1.62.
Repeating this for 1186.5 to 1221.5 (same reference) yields 1.57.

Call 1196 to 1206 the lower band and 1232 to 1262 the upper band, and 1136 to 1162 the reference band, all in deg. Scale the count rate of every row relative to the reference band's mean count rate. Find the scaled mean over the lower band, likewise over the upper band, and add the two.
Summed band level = 2.02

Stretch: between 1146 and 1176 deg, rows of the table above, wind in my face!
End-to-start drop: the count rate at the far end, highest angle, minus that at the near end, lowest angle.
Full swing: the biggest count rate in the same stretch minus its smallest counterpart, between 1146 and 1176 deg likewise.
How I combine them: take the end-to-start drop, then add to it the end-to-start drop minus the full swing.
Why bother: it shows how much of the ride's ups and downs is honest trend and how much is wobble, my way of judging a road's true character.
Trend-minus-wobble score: -1.6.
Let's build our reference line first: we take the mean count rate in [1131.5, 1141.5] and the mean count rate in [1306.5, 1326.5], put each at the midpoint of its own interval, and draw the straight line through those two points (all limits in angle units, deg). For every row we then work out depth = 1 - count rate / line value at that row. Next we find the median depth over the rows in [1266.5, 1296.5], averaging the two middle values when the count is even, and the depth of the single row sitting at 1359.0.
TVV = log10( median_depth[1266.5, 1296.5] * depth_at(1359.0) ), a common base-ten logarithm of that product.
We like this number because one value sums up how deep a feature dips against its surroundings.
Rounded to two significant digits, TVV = -2.7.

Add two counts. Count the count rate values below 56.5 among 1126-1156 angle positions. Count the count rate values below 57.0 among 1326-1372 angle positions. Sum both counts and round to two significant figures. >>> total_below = 10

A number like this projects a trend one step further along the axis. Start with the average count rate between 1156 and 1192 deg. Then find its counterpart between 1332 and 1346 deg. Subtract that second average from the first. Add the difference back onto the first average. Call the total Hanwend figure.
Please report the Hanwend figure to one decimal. 57.7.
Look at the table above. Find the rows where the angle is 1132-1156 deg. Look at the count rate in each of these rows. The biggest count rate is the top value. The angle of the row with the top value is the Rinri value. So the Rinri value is 1144.0 deg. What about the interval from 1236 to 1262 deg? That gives 1254.0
